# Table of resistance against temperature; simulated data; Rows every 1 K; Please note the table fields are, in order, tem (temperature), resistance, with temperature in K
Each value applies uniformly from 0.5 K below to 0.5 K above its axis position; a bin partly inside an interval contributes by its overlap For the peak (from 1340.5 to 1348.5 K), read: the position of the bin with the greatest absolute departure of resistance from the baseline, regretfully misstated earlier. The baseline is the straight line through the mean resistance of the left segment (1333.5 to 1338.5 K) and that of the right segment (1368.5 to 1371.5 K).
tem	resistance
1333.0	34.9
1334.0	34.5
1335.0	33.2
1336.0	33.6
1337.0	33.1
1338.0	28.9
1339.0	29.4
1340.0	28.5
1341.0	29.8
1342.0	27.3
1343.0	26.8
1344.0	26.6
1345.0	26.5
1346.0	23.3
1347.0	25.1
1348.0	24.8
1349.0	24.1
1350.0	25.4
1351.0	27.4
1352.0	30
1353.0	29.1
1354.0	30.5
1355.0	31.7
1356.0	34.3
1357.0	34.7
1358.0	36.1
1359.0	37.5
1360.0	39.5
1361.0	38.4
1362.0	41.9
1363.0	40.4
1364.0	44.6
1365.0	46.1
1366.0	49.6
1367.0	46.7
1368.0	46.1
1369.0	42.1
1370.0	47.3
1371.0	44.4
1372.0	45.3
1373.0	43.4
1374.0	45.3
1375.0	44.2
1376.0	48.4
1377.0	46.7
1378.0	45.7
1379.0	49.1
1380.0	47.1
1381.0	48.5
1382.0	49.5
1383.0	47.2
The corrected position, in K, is 1346.0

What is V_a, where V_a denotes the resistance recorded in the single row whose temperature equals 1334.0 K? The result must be 34.5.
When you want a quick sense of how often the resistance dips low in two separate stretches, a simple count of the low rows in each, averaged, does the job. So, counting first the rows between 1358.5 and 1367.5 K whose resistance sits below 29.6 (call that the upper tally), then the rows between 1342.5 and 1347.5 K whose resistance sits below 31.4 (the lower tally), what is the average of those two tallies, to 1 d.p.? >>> 2.5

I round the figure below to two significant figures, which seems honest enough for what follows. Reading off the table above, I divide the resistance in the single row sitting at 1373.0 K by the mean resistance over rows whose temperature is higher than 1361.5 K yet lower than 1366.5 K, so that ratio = 0.97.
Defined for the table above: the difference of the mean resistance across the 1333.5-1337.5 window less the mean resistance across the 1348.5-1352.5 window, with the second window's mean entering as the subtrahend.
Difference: 6.9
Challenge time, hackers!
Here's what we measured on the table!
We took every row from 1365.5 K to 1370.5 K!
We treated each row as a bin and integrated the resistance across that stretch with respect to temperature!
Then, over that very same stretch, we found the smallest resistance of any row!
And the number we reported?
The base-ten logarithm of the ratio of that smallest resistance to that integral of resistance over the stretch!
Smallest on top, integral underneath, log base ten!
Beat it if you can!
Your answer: -0.74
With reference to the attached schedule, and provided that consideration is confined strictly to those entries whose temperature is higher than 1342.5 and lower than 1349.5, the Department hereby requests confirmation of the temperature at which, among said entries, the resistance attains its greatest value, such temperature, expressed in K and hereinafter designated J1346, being 1343.0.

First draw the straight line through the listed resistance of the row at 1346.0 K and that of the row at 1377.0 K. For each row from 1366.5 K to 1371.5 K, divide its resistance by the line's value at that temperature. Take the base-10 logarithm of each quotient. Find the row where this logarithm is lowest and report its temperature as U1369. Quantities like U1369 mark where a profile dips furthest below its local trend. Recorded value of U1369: 1369.0 K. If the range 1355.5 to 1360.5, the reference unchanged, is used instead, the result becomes 1357.0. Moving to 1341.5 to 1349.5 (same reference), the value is 1349.0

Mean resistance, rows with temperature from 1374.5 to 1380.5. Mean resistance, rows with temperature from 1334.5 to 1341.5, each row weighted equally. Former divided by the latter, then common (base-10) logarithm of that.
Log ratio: 0.181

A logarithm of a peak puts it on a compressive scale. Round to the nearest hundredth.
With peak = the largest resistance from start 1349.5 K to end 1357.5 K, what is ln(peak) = 3.55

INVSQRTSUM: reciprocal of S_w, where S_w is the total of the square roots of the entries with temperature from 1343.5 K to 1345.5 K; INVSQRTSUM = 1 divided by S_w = 0.10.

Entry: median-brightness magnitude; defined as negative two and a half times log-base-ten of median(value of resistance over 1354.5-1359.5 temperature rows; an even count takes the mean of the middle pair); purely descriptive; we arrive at -3.85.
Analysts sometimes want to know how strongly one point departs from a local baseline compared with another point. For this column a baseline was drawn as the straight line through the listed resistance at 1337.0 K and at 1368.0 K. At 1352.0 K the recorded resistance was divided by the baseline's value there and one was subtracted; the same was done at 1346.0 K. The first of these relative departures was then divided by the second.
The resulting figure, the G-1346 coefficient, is 0.65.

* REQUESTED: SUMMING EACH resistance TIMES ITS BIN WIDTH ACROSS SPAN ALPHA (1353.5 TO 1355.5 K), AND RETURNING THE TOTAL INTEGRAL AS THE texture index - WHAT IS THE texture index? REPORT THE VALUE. 62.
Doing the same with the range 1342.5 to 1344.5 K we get 53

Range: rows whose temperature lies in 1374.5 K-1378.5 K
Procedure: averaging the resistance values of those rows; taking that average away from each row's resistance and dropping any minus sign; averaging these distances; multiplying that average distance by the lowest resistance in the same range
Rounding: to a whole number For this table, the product 57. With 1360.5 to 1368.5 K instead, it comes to 115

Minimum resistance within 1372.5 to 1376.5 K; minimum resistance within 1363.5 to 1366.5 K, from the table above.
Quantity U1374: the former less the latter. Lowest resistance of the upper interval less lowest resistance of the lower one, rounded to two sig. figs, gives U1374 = -1.2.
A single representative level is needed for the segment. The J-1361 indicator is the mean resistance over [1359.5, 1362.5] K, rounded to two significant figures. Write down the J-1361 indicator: 40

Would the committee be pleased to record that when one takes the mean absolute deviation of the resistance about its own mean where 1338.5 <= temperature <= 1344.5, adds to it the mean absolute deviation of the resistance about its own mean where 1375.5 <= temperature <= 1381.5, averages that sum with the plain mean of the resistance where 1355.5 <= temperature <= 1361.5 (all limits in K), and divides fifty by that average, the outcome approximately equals 2.6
